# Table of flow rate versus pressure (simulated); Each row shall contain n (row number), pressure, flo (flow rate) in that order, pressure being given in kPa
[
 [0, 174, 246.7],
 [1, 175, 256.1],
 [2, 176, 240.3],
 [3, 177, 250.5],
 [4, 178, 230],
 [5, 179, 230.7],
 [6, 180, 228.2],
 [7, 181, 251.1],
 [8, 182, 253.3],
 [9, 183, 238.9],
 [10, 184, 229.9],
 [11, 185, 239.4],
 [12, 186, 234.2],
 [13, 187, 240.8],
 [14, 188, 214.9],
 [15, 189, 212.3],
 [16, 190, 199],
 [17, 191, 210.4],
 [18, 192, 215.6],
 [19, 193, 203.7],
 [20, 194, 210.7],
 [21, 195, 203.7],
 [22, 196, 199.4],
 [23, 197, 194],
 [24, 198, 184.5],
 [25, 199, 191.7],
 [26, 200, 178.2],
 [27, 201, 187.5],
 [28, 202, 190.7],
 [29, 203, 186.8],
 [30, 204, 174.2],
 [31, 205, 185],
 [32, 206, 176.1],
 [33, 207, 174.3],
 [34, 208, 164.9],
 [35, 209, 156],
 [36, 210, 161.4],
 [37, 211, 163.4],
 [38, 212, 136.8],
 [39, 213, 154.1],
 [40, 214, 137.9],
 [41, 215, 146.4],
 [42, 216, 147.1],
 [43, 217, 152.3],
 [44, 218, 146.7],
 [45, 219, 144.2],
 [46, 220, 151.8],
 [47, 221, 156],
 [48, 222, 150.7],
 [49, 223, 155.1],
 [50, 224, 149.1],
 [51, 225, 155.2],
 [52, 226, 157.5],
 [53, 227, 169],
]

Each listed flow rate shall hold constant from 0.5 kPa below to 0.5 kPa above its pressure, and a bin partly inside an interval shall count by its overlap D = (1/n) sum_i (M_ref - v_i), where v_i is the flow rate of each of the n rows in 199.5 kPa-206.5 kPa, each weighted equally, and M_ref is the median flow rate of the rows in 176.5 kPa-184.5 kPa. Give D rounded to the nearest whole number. 52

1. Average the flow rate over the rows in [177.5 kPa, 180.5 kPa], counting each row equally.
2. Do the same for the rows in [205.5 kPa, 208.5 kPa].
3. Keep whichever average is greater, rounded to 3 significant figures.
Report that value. 230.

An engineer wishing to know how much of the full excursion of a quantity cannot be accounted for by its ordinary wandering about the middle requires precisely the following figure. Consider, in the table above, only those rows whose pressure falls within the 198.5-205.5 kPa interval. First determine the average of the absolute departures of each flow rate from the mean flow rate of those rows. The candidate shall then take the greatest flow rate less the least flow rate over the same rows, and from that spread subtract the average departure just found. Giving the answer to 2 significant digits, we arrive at 13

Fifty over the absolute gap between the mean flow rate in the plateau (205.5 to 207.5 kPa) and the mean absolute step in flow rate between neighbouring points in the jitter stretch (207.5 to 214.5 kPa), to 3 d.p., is 0.308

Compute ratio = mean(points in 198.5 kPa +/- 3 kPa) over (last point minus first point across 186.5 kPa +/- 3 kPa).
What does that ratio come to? -11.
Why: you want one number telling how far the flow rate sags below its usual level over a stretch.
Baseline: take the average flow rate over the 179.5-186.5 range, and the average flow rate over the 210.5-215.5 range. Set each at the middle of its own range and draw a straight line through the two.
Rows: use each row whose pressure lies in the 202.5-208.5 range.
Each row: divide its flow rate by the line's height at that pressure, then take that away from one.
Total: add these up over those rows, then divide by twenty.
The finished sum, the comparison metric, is -0.011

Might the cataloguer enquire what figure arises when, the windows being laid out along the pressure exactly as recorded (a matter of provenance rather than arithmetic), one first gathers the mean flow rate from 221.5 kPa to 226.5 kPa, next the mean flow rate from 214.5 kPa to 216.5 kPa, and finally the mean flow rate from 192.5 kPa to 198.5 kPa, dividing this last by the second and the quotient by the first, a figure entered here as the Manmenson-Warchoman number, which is 0.0088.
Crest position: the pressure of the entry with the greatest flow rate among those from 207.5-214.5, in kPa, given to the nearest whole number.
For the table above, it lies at 208 kPa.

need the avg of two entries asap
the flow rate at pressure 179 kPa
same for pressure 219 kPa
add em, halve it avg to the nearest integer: 187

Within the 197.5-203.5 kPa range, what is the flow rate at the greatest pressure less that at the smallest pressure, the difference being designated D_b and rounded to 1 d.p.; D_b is 2.3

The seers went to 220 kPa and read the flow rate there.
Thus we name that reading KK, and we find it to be 151.8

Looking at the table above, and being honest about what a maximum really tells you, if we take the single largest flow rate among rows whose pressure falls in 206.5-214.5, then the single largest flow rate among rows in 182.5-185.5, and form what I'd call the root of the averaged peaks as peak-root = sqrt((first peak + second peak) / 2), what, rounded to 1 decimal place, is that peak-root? 14.4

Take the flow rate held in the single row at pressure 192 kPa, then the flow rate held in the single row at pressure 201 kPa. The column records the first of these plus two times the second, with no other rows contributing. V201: 591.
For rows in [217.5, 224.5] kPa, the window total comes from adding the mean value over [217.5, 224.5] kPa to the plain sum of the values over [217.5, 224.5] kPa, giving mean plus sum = 1204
